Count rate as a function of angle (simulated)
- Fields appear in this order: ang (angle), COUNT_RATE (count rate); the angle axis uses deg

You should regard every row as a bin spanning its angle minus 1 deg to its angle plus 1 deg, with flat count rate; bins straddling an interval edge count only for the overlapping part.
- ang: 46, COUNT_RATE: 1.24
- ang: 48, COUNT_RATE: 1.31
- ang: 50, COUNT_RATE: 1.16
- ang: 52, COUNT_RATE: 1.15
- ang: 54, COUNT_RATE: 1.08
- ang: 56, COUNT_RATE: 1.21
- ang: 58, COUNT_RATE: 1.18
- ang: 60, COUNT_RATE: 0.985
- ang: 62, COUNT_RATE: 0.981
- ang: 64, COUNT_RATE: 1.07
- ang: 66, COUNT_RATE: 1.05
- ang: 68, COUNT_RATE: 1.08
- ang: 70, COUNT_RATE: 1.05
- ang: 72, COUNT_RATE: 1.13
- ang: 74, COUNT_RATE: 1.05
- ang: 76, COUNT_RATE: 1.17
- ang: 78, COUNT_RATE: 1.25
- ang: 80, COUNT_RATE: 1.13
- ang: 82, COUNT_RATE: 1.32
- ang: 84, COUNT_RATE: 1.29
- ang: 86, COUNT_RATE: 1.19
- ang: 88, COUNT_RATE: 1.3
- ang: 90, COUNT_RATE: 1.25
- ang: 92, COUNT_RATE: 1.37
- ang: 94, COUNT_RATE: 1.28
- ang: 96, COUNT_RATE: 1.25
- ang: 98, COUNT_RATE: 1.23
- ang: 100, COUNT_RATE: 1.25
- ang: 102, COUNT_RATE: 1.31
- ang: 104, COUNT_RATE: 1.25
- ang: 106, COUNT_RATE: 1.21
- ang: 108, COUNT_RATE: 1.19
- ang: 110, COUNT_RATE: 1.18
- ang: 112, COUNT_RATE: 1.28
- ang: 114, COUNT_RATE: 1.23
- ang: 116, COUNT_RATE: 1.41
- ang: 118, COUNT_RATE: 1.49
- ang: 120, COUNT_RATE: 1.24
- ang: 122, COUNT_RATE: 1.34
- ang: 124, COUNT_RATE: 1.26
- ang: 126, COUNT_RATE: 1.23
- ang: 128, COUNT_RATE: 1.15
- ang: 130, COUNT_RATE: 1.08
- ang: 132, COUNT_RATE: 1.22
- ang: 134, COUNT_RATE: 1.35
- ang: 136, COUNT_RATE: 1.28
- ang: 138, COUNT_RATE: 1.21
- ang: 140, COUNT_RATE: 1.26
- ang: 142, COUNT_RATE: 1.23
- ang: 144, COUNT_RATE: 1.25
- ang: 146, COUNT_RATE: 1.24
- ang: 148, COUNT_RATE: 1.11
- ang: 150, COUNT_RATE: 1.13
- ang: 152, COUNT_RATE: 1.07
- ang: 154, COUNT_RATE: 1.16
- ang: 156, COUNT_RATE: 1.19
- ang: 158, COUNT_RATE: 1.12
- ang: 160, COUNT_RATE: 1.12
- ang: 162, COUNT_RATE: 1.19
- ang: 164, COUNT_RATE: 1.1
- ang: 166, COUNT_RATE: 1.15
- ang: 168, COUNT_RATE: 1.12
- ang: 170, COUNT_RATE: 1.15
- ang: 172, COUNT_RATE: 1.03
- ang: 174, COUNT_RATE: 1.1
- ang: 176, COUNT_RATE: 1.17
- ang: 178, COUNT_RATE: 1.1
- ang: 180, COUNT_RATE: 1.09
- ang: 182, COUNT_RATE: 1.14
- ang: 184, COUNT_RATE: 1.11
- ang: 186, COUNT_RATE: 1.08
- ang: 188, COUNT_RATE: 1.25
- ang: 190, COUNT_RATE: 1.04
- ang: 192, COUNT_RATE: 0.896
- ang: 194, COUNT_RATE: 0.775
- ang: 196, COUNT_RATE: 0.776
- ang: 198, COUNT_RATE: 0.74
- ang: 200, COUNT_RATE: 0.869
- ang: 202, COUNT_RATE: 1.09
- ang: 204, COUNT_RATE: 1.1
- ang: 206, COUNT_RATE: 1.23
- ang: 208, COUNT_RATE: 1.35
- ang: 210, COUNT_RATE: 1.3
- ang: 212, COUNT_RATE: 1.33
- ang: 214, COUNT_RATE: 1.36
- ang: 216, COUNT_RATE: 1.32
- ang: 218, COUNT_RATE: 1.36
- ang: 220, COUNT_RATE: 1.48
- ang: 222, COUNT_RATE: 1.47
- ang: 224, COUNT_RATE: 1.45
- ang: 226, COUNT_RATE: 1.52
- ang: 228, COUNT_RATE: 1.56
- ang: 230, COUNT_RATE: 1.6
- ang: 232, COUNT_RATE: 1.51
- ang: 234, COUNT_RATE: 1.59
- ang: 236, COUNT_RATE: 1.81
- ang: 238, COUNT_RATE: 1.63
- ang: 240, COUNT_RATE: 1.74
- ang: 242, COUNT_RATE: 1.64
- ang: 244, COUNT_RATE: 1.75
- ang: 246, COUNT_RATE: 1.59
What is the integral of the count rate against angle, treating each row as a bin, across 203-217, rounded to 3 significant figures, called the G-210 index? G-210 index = 18.0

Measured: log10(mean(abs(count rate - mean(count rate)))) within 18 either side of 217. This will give -0.84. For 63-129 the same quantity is -1.10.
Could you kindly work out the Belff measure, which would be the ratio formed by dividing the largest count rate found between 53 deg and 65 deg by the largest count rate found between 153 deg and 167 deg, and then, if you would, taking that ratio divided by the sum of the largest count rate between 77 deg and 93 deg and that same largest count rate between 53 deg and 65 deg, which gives 0.39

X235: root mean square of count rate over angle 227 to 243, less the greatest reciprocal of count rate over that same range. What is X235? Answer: 1.0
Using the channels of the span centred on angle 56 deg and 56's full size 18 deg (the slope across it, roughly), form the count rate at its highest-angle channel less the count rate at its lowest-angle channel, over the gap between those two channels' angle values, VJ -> -0.015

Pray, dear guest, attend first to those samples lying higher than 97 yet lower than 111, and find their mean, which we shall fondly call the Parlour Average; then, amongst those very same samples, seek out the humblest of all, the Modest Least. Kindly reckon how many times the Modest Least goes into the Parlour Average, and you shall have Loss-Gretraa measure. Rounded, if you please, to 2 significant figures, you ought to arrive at 1.0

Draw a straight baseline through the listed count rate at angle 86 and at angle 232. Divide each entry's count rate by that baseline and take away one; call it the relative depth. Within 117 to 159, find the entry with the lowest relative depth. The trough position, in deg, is 152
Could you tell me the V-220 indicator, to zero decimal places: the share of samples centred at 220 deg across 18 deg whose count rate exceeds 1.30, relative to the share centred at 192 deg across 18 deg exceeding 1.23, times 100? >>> 900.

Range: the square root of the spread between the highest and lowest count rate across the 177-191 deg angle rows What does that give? 0.46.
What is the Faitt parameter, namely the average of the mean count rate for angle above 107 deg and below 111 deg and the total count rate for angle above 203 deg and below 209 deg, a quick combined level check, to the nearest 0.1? 2.4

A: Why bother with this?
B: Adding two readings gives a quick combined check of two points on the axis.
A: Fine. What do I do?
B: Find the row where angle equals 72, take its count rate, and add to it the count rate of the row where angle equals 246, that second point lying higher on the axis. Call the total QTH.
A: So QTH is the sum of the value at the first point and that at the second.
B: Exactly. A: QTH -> 2.72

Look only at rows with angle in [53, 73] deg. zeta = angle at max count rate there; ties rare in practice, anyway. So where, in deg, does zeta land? 56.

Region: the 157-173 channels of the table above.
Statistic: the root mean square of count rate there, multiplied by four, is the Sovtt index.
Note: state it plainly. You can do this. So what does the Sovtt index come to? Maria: 4.49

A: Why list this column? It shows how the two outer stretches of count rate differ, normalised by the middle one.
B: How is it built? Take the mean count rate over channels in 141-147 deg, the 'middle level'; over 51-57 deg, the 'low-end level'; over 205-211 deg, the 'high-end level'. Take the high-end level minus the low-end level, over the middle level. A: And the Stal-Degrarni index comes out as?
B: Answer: 0.12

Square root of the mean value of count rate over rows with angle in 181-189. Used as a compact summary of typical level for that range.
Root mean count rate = 1.07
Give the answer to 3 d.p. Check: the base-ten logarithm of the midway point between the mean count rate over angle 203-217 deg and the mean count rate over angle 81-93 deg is 0.109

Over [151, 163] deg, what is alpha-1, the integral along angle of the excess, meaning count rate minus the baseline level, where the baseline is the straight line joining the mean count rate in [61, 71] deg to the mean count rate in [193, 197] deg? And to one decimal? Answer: 3.4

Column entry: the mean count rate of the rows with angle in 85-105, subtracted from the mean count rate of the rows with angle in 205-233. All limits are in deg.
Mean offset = 0.15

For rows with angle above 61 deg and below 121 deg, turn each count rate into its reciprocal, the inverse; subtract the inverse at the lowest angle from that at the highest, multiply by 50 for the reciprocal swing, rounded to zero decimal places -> -11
